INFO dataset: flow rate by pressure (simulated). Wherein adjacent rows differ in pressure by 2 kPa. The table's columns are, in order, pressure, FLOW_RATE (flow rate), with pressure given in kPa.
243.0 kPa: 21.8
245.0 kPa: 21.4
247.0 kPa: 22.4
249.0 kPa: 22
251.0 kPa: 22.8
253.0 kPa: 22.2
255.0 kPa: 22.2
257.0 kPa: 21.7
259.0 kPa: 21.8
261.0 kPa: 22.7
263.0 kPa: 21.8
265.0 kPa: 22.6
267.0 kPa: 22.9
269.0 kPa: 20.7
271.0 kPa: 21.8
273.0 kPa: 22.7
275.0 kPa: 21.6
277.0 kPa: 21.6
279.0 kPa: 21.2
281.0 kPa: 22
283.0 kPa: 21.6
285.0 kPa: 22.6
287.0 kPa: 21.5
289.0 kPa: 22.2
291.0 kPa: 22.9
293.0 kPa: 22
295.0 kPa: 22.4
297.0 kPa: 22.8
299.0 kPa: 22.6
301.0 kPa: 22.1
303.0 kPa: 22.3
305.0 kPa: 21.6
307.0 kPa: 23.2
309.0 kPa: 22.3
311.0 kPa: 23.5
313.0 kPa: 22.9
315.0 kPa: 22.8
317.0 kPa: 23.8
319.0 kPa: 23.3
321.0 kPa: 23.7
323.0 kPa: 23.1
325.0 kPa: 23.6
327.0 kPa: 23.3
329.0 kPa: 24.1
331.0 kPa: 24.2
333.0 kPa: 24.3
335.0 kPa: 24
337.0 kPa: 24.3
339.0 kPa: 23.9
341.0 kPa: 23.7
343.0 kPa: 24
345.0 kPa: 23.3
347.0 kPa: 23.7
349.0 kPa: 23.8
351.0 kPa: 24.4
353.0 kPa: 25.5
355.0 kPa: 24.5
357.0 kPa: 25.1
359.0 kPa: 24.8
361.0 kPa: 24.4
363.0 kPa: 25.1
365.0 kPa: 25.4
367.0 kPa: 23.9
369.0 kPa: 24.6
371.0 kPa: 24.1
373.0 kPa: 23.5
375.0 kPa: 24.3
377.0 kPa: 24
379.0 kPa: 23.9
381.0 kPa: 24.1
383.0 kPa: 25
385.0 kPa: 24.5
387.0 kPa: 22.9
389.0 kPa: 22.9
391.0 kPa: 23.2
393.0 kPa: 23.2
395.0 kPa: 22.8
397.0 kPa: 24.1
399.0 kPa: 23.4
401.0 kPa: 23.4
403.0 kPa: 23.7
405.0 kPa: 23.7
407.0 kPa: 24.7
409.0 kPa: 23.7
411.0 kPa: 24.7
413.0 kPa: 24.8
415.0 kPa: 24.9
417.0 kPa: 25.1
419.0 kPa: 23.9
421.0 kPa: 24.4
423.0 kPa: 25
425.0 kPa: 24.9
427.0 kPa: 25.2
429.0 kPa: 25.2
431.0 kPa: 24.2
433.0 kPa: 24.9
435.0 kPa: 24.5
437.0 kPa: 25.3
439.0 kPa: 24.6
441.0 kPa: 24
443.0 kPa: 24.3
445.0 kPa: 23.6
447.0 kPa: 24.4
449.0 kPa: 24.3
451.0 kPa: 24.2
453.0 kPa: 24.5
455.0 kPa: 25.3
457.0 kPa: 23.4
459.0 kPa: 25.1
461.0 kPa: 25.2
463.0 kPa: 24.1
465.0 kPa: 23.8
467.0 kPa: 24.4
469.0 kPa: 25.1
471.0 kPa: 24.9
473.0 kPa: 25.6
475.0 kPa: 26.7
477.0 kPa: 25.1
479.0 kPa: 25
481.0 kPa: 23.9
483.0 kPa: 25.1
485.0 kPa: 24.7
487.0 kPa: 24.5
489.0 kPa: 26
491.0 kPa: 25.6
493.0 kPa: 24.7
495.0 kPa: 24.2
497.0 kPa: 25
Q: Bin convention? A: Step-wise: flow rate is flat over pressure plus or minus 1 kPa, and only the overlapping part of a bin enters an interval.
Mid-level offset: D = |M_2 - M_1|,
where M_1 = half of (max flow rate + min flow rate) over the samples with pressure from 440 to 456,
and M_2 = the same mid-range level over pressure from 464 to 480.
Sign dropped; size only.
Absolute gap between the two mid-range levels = 0.80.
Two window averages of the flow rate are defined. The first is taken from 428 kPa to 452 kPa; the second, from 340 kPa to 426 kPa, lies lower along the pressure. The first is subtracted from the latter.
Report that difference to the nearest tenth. -0.3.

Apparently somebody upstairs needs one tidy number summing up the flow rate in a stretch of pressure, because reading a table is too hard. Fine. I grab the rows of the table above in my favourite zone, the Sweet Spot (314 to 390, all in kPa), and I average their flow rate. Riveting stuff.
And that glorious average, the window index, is 24.0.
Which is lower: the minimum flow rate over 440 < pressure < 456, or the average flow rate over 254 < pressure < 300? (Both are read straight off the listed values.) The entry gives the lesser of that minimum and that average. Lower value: 22.1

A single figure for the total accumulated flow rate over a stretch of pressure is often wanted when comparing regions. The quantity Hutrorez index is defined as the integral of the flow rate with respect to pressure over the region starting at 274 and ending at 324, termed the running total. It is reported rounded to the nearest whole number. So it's 1123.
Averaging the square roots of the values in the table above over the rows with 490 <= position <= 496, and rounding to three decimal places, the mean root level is 4.983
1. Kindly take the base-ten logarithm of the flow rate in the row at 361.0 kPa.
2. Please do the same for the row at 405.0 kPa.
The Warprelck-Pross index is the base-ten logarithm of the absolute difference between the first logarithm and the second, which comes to -1.9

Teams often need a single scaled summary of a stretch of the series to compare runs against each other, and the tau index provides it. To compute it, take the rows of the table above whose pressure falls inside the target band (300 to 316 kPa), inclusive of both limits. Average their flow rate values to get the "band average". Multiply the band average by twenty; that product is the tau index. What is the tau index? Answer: 452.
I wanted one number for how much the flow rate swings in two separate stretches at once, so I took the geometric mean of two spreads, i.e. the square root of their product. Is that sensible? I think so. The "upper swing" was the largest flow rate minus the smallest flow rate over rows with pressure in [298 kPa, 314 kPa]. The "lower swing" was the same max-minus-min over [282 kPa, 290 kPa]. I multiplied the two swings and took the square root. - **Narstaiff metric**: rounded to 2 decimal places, 1.45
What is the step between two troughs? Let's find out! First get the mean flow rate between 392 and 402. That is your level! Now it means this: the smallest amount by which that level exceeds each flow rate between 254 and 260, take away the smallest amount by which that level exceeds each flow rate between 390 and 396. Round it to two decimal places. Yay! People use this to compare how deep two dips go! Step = 1.00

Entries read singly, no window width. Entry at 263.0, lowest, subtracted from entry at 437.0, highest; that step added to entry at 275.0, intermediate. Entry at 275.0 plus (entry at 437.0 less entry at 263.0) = 25.1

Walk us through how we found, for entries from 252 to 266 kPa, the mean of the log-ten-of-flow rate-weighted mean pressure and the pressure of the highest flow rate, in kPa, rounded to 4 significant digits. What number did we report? 260.0 kPa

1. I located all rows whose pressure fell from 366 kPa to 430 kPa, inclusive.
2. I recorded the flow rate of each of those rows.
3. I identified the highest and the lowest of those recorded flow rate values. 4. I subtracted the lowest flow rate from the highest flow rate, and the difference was 2.4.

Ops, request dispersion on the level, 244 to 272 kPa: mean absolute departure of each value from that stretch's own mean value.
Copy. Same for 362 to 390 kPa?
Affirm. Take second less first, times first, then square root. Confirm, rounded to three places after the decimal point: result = 0.210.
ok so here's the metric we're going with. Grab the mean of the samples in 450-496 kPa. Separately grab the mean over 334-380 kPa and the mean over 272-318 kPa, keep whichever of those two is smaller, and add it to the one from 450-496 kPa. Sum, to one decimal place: 47.2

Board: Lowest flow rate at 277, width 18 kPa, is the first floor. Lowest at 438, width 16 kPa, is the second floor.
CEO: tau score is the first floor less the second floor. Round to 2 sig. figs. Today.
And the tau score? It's -2.9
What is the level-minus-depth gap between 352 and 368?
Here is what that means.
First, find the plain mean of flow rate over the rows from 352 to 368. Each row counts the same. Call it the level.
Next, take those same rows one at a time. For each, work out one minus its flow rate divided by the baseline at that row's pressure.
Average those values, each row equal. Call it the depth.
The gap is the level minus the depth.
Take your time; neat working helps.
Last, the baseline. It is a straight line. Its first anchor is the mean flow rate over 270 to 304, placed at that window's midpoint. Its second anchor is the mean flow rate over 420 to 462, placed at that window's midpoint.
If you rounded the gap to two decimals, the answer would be 24.90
